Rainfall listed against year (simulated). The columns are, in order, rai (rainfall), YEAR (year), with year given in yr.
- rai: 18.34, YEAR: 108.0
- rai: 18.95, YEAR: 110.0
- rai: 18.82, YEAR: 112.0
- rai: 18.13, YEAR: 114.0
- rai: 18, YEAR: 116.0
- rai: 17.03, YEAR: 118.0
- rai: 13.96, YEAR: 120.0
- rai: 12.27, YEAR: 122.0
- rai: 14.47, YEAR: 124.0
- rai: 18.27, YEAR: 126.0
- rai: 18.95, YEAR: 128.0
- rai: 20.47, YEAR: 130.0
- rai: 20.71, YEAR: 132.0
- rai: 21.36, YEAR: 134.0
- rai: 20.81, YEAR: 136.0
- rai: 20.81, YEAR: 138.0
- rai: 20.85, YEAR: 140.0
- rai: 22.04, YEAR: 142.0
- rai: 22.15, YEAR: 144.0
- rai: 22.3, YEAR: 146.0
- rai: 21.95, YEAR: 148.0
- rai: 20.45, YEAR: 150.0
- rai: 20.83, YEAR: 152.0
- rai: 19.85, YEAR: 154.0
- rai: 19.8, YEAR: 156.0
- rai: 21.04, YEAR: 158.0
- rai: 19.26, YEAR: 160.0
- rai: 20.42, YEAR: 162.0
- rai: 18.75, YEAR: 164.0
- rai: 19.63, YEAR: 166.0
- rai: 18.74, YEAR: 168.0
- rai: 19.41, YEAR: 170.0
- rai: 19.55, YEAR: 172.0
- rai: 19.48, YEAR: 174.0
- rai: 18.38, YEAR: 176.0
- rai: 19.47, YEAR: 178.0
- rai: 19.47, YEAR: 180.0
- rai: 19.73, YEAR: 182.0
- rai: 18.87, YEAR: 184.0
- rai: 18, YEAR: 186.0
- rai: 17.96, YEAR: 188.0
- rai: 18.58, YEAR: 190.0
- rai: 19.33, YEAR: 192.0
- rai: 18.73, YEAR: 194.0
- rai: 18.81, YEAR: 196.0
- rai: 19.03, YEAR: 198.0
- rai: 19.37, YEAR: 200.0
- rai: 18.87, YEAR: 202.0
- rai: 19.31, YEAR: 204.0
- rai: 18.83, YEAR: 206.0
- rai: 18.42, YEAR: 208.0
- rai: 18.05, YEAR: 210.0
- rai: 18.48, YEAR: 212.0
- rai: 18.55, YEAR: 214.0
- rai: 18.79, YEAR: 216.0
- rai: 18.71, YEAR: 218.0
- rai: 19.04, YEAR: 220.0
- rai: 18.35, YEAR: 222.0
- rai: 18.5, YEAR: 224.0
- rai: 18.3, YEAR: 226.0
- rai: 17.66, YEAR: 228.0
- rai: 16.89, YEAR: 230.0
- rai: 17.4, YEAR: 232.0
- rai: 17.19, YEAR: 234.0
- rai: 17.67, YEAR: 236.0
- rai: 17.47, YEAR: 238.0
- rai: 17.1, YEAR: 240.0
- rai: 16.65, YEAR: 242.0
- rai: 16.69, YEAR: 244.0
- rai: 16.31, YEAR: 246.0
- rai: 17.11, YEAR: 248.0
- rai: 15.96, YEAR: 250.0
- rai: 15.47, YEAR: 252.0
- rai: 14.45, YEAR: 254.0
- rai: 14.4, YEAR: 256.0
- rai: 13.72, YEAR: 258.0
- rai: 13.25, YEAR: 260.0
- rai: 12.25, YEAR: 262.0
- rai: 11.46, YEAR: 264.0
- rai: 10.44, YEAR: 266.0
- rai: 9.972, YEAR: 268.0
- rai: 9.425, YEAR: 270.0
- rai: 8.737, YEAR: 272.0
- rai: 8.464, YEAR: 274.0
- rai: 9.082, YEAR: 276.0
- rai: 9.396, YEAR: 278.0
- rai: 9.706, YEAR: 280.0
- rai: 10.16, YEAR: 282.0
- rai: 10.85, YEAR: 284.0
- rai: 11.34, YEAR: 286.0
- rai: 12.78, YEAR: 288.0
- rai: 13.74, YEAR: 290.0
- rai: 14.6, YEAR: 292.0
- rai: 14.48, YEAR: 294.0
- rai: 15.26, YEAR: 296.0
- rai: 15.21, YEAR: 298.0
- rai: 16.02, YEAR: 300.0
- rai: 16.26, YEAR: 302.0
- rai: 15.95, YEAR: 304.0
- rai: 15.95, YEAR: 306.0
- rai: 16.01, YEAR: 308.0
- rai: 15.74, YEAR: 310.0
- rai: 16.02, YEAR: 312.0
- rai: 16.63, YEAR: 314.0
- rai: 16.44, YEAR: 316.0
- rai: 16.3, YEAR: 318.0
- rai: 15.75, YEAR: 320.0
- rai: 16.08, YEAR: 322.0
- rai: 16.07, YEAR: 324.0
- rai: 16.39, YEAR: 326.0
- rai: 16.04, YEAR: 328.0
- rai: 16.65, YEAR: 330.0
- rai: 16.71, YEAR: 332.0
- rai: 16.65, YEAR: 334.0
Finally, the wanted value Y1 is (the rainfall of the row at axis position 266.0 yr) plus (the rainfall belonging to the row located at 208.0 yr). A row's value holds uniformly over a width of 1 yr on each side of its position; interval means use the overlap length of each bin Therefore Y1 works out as 29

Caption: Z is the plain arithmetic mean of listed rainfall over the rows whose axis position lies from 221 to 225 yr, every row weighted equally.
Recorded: 18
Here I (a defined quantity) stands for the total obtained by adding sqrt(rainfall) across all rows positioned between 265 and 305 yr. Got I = 69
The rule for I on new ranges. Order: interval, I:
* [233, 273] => 75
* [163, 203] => 87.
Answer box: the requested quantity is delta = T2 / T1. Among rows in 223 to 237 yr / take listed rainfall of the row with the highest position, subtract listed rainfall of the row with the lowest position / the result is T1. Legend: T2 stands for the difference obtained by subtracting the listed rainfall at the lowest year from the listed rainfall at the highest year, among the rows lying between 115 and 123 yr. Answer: 7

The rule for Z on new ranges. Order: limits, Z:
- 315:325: 16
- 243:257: 16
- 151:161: 20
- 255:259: 14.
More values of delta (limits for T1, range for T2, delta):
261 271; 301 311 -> 0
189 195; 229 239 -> 4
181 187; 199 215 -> 0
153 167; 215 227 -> 2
